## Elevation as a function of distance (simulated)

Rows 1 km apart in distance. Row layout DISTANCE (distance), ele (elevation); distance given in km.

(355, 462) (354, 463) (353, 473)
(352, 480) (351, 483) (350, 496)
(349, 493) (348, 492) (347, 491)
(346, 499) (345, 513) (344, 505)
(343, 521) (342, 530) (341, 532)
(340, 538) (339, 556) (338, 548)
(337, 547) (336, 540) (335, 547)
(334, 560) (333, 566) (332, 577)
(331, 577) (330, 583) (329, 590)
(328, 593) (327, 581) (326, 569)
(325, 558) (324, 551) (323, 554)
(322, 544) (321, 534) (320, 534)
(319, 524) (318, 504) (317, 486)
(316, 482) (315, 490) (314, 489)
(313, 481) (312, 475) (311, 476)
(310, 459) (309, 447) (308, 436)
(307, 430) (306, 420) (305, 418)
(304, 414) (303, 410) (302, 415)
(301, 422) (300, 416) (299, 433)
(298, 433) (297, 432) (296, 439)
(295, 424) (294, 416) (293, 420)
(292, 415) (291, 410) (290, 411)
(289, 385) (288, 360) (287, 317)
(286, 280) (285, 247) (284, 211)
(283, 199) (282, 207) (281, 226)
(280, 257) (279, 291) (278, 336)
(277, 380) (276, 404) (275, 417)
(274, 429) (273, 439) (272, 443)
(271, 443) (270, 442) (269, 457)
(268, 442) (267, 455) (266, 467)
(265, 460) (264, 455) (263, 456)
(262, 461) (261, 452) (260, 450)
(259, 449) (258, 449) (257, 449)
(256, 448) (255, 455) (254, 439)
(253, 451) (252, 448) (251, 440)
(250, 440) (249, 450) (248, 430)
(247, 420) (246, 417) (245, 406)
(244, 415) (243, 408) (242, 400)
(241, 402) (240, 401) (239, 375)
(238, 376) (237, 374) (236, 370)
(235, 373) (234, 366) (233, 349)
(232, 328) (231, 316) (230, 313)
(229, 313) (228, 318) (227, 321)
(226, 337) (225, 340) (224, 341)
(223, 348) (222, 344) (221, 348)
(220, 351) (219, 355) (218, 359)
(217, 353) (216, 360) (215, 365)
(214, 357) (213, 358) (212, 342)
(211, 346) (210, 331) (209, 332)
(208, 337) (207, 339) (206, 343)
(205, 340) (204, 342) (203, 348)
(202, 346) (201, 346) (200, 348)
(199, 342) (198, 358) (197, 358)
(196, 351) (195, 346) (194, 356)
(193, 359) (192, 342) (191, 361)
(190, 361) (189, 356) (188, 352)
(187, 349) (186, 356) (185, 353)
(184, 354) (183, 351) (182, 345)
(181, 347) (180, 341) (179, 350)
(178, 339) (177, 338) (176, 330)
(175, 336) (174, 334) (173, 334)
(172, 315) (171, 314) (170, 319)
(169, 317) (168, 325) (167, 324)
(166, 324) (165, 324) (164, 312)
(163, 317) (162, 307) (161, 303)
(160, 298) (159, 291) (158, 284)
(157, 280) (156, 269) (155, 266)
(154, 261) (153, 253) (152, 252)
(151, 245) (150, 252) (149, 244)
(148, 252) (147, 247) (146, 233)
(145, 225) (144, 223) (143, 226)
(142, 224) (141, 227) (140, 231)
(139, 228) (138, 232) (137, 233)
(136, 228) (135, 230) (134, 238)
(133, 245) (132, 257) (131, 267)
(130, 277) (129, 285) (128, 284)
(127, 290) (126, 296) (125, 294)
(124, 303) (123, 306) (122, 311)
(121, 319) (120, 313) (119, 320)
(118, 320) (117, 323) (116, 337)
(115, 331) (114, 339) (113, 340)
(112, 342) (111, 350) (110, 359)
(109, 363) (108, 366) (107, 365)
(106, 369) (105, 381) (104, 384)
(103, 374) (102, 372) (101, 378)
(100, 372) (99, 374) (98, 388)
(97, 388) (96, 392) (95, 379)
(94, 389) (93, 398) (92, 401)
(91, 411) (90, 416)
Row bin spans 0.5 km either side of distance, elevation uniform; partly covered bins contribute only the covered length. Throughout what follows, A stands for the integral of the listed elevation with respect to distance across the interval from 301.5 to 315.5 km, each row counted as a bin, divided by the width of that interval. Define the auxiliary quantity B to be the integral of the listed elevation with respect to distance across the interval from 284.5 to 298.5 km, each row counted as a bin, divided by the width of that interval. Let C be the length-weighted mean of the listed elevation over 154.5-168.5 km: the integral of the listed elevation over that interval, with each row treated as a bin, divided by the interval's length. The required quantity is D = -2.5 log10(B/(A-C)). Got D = -1.1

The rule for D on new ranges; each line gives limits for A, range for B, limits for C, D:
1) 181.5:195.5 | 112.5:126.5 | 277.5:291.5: -1.9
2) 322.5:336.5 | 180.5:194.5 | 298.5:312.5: -1.1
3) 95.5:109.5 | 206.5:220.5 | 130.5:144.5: -1.0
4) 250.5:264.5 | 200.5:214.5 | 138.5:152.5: -0.5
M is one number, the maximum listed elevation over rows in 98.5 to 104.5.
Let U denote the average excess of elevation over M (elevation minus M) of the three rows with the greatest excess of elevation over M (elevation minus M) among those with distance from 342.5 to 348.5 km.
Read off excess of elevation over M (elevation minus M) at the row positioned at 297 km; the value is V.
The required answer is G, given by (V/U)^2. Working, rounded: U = 129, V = 48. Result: 0.1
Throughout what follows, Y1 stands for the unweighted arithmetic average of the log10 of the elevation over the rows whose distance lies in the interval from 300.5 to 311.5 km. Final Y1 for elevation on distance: 2.63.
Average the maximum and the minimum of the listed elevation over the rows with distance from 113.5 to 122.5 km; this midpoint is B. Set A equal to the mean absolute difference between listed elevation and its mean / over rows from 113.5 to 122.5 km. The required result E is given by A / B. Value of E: 0.025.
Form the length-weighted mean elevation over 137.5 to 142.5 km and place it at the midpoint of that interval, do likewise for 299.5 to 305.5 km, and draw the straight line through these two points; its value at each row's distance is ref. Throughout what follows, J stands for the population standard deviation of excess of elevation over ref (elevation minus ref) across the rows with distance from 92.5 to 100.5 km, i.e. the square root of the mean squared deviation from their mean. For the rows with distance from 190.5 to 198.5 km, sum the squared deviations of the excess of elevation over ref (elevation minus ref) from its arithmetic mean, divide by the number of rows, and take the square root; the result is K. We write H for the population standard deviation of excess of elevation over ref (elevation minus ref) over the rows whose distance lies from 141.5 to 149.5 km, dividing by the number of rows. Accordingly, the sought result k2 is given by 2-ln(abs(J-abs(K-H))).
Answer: -0.1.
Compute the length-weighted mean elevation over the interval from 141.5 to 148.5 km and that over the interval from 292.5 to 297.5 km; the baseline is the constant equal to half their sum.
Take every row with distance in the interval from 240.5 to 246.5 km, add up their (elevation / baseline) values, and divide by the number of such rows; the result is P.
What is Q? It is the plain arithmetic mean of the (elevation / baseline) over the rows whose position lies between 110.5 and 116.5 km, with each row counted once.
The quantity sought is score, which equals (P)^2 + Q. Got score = 2.6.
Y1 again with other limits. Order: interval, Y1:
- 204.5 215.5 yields 2.54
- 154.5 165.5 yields 2.47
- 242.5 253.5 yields 2.63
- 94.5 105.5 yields 2.58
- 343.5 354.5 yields 2.69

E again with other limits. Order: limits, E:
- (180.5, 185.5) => 0.009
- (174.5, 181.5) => 0.015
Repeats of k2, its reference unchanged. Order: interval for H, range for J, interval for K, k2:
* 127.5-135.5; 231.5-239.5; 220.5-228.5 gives 0.5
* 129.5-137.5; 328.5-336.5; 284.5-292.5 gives -1.0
